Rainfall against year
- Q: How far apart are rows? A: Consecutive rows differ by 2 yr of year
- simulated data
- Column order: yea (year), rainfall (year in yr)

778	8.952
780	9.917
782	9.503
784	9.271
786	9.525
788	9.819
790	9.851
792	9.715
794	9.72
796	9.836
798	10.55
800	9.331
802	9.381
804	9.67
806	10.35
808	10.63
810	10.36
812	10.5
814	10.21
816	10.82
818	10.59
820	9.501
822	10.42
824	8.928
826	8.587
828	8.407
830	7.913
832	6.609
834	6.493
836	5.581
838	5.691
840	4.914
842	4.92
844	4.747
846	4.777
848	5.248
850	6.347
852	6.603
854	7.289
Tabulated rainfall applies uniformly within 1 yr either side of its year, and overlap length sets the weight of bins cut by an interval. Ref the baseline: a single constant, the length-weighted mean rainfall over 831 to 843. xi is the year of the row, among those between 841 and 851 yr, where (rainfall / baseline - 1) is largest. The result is 850 yr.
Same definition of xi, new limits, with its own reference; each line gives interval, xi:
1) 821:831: 822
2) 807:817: 816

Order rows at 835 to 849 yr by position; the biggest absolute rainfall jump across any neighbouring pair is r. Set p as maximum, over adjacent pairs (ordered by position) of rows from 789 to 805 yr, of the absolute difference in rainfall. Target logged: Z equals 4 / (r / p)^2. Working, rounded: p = 1.22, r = 0.8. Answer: 10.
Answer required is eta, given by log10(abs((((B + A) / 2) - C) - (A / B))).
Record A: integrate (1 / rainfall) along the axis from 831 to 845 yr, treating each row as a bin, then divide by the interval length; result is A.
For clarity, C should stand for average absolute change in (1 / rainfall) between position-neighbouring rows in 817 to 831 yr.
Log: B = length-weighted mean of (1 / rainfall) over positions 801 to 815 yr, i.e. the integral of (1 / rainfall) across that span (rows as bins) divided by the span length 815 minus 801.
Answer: 0.2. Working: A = 0.183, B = 0.099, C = 0.008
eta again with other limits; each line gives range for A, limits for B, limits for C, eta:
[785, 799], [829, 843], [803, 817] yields -0.3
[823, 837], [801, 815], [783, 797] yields 0.1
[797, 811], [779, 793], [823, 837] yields -0.1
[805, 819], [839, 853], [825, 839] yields -0.4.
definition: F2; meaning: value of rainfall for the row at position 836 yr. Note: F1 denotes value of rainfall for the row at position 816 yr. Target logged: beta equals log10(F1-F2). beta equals 0.7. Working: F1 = 10.82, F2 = 5.581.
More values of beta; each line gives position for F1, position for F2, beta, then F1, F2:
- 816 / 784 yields 0.2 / 10.82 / 9.271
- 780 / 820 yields -0.4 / 9.917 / 9.501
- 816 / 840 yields 0.8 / 10.82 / 4.914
